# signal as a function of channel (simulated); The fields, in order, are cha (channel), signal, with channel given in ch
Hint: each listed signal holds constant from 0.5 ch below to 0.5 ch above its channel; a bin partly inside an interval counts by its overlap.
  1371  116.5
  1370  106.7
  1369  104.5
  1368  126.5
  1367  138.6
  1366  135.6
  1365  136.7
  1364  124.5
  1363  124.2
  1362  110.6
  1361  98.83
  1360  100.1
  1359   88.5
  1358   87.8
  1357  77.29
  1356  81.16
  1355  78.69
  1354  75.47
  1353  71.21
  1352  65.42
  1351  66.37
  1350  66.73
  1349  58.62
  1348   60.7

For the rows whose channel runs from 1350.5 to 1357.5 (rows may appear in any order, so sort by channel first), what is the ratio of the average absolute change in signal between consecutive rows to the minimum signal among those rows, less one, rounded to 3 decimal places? -0.948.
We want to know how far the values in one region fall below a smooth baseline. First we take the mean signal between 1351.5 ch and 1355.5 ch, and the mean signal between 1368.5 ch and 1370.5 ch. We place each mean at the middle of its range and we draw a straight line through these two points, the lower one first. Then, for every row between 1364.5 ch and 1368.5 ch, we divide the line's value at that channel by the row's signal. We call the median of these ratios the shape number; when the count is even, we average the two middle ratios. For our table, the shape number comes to 0.73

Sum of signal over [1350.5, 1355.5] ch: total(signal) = 357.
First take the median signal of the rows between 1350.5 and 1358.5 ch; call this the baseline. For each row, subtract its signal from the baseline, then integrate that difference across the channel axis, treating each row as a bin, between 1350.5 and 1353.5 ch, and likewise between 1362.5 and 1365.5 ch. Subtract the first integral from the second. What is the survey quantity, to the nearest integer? -182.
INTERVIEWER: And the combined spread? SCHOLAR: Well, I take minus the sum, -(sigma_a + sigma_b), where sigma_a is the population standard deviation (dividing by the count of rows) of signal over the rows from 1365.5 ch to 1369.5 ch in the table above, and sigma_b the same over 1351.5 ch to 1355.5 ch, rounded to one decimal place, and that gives -18.3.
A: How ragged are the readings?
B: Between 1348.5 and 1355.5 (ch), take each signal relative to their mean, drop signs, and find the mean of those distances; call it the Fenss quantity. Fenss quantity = 5.3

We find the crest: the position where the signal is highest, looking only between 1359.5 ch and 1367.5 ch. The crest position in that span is 1367 ch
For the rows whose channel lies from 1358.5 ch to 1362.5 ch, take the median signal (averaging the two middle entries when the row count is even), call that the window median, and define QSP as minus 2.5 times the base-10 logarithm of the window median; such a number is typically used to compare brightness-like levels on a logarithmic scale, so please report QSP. -5.0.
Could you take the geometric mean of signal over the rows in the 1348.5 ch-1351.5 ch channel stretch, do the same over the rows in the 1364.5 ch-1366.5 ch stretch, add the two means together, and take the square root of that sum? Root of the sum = 14.1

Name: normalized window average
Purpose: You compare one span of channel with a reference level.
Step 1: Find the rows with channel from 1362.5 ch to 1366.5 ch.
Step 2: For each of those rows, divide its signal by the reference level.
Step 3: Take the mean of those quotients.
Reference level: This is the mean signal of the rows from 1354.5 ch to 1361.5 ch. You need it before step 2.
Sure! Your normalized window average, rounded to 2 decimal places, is 1.49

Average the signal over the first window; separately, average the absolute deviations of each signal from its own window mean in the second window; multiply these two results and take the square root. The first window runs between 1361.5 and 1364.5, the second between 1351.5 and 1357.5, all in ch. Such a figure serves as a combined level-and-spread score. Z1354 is 22.9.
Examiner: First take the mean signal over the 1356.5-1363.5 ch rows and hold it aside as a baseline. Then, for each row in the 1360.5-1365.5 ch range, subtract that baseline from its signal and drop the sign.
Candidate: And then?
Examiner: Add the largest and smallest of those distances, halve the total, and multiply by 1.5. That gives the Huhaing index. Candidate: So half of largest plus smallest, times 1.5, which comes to 29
